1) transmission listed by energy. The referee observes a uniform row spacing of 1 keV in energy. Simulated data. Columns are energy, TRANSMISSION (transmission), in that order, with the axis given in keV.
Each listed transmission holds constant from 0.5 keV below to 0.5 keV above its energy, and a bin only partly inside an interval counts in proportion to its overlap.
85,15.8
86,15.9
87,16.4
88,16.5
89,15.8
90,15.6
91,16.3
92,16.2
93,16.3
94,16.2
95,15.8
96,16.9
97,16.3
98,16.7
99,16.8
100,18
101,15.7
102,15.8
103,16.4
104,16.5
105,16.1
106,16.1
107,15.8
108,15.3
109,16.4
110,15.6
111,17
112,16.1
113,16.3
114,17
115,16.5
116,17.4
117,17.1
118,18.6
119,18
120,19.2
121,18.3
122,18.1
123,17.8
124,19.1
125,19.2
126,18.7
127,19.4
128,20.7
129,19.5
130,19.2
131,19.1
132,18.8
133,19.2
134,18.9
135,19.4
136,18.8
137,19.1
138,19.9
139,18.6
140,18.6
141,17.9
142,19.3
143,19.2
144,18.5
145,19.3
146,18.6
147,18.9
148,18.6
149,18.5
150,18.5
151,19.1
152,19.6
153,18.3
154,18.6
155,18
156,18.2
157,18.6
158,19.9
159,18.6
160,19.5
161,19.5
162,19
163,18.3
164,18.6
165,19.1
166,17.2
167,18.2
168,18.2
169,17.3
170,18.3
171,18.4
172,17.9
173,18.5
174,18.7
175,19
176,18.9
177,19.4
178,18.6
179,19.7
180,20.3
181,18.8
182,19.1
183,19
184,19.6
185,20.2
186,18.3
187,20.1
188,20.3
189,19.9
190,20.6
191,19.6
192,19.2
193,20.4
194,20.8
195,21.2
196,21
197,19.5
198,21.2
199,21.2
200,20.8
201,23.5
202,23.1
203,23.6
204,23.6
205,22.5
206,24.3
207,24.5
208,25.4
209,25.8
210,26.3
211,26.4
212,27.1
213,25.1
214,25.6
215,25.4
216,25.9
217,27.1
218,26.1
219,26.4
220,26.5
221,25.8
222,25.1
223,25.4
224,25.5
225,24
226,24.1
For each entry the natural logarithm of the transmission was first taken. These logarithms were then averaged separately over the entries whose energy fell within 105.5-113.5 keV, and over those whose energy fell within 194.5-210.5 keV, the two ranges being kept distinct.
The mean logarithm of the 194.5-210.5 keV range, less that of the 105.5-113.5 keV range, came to 0.35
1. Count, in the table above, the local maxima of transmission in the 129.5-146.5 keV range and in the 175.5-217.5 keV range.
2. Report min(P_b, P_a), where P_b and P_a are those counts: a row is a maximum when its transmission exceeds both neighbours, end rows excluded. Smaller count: 5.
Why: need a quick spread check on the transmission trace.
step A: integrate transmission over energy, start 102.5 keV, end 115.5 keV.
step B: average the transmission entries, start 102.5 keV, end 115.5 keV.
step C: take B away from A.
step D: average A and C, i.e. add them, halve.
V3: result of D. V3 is 203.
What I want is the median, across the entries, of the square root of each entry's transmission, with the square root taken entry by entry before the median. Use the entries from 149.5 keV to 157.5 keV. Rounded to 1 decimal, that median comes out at 4.3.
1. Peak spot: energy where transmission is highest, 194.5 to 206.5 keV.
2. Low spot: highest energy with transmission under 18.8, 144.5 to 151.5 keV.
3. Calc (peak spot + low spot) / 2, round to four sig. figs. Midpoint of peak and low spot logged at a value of 178.0 keV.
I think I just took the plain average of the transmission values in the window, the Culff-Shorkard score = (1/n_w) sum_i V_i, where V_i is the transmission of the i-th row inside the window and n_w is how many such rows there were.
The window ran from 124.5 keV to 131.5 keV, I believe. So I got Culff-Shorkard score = 19.4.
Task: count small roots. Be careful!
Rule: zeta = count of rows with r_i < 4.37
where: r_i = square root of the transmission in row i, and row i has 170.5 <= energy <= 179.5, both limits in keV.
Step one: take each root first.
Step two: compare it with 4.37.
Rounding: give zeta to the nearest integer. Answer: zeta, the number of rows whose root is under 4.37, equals 7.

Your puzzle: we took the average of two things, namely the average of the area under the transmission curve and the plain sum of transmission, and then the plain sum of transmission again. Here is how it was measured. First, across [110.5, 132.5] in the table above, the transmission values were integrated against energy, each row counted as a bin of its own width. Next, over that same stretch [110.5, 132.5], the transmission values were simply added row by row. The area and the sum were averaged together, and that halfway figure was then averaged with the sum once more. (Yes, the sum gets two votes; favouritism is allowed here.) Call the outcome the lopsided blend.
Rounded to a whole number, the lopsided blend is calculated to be 401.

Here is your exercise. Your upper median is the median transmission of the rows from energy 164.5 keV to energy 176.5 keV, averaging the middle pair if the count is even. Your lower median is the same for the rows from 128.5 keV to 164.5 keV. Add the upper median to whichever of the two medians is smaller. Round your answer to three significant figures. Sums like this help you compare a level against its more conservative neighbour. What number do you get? 36.7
